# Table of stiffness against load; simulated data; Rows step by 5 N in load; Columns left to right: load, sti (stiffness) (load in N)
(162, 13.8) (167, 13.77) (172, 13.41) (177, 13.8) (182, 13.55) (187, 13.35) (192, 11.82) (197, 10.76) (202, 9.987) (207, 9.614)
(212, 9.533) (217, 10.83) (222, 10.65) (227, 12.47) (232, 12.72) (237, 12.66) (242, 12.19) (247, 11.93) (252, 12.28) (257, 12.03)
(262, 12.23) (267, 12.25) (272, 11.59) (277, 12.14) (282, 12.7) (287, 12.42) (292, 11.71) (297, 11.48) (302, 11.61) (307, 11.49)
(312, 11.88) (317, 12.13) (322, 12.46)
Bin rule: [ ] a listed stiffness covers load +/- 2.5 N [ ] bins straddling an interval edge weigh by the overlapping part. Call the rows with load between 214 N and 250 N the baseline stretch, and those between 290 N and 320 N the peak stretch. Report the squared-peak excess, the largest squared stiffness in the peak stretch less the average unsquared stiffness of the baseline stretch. 135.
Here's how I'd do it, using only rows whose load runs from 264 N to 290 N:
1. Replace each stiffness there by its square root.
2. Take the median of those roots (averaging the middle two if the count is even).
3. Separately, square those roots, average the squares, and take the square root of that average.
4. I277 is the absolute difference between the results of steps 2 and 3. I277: 0.004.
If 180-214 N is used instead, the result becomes 0.071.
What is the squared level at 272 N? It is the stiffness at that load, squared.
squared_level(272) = 134.3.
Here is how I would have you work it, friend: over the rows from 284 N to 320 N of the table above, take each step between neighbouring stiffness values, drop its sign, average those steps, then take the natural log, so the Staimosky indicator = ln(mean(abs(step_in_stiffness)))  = -1.2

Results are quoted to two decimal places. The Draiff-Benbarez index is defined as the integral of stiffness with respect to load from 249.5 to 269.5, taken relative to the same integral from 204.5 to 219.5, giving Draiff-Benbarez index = 1.63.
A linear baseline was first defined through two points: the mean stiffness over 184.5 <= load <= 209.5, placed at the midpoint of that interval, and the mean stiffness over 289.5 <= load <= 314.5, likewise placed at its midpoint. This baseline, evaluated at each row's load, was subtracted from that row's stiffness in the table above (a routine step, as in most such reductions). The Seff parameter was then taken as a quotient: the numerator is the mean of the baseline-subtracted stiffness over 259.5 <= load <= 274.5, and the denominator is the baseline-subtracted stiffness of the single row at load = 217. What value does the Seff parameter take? -1.50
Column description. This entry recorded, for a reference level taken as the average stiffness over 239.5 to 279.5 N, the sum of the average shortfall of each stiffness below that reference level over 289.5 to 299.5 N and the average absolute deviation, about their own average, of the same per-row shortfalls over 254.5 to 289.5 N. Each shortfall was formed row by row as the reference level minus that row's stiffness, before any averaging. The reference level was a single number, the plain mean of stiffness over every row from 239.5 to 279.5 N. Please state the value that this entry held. 0.7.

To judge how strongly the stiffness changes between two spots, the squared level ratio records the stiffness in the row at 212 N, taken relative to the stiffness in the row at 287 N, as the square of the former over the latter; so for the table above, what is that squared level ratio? 0.59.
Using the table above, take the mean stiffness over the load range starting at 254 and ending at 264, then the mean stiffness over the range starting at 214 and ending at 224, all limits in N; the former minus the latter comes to 1.4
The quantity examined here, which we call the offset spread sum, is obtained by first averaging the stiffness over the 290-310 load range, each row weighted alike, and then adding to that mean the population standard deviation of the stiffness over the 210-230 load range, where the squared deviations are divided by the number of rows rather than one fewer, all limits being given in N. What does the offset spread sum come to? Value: 12.6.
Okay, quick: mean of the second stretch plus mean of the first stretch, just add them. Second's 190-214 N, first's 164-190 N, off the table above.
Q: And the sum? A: 23.9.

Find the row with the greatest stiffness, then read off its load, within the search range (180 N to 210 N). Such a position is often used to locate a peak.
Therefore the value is 182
